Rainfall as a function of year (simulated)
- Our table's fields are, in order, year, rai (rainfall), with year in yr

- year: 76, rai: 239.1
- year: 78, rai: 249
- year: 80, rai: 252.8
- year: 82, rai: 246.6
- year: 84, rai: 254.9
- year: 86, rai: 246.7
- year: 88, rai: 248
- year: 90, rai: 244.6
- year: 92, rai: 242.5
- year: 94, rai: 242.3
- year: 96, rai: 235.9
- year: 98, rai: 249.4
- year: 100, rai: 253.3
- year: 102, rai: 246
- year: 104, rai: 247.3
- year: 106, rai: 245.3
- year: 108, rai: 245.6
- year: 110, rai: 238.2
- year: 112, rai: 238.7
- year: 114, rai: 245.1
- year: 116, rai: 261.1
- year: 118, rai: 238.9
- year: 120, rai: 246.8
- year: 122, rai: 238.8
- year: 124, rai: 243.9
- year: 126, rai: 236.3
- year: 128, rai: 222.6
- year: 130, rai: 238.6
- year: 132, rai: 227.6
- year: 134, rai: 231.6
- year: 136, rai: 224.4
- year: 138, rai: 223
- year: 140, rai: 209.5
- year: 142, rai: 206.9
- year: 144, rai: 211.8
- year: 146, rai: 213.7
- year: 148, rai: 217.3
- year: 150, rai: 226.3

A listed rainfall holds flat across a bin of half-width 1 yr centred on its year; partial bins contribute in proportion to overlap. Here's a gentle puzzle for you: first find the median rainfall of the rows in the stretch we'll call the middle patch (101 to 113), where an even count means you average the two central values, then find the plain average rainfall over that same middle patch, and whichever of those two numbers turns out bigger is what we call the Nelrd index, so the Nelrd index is 245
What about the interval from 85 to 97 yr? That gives 244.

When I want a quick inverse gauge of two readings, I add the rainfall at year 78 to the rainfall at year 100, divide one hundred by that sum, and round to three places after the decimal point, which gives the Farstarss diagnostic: 0.199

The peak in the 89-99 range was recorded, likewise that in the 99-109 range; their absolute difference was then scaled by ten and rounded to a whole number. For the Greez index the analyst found 39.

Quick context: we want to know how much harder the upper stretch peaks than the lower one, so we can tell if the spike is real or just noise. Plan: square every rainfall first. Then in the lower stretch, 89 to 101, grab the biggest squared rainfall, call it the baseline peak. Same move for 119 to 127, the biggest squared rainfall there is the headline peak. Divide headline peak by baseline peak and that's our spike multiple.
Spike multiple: 0.95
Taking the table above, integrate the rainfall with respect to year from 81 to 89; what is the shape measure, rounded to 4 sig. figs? 1992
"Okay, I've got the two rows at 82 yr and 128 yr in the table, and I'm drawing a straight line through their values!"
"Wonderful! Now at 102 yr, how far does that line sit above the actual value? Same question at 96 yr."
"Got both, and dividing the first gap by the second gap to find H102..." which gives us -3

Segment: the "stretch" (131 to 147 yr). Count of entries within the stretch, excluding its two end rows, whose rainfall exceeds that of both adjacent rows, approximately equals 1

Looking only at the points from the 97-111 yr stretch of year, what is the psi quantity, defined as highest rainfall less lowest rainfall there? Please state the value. 15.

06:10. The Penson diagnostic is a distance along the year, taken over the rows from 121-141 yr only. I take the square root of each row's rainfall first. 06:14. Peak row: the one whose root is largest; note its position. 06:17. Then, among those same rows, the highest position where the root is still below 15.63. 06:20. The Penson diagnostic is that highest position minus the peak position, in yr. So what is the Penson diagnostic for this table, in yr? 16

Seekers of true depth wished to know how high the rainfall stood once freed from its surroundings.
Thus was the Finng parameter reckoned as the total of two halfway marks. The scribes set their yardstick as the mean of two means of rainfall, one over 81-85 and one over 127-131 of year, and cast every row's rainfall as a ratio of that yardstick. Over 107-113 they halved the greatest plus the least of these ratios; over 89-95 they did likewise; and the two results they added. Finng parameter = 2.02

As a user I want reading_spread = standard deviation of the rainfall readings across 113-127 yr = 8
